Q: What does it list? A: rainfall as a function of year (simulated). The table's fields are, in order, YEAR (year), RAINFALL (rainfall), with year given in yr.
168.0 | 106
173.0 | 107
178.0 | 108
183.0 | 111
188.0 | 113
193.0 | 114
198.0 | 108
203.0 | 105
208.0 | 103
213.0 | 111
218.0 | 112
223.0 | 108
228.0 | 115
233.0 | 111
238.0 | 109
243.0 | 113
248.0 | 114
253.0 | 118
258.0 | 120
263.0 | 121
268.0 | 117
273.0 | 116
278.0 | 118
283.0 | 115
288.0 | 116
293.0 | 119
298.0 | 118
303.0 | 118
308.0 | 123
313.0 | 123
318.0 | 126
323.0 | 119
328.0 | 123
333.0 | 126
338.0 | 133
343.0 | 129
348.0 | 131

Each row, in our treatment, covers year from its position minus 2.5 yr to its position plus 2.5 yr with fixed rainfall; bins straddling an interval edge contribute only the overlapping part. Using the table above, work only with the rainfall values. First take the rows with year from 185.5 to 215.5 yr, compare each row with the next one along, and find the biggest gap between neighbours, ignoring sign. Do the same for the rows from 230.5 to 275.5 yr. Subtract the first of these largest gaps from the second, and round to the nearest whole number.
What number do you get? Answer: -4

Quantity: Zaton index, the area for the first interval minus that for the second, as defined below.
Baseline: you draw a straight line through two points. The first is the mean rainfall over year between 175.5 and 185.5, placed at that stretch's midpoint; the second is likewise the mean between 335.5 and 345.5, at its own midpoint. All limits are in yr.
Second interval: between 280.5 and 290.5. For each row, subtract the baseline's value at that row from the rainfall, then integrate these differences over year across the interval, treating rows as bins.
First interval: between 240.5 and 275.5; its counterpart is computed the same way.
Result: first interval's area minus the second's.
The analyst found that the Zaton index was -21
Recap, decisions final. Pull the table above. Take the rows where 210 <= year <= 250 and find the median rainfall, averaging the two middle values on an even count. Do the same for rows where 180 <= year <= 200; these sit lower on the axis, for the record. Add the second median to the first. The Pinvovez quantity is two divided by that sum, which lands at 0.0089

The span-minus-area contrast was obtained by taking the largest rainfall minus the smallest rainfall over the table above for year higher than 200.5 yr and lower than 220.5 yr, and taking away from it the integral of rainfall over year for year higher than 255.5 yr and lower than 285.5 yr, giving -3526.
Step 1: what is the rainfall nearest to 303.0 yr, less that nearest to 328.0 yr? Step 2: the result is -5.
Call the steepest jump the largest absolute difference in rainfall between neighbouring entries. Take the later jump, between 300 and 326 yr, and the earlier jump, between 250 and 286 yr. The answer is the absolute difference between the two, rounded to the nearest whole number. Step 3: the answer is 3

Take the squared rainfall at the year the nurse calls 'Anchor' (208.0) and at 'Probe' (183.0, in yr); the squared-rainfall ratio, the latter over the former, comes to 1.16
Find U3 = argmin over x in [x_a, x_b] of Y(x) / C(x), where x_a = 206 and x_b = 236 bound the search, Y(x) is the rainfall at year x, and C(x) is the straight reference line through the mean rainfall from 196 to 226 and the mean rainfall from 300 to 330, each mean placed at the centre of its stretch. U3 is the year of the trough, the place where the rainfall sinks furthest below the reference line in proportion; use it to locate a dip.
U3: 208.0 yr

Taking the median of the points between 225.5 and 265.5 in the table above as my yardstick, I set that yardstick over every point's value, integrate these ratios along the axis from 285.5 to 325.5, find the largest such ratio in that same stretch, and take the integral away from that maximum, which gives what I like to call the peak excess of -37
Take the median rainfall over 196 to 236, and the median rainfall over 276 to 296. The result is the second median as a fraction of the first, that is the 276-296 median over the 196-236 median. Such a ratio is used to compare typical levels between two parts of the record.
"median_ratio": 1.07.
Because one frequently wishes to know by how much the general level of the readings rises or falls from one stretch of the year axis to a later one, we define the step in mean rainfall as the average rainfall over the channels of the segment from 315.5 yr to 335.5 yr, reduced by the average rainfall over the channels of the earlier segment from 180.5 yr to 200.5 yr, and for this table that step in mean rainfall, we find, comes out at 12.0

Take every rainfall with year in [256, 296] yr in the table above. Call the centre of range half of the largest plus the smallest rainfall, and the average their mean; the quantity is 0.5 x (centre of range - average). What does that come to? 0.1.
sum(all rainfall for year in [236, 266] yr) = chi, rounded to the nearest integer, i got 695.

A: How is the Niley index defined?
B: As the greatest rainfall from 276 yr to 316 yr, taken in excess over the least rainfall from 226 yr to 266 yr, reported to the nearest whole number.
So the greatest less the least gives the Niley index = 14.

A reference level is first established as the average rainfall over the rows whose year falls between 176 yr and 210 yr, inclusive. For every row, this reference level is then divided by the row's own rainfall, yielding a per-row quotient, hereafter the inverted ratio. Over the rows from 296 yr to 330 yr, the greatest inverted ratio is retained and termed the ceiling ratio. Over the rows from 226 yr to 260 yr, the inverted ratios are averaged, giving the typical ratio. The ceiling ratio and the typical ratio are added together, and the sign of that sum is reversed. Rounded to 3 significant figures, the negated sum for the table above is -1.88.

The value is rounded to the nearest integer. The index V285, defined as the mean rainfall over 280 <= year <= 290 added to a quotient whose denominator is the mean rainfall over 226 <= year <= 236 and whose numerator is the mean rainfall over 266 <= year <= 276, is 117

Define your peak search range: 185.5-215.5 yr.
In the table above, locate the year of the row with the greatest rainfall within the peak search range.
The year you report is 193.0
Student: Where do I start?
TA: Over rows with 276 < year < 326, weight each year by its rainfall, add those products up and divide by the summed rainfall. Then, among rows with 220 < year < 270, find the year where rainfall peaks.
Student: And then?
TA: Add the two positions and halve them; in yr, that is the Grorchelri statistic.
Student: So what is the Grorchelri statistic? 281.9 yr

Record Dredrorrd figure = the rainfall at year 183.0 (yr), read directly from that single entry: 111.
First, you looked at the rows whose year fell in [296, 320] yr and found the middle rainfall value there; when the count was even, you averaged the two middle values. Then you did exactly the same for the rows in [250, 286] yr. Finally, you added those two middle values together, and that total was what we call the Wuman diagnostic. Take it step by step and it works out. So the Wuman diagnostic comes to 241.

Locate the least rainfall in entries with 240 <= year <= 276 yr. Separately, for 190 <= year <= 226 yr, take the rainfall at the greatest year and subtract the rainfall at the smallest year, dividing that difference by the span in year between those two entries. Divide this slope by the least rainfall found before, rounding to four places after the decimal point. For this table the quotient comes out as -0.0018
